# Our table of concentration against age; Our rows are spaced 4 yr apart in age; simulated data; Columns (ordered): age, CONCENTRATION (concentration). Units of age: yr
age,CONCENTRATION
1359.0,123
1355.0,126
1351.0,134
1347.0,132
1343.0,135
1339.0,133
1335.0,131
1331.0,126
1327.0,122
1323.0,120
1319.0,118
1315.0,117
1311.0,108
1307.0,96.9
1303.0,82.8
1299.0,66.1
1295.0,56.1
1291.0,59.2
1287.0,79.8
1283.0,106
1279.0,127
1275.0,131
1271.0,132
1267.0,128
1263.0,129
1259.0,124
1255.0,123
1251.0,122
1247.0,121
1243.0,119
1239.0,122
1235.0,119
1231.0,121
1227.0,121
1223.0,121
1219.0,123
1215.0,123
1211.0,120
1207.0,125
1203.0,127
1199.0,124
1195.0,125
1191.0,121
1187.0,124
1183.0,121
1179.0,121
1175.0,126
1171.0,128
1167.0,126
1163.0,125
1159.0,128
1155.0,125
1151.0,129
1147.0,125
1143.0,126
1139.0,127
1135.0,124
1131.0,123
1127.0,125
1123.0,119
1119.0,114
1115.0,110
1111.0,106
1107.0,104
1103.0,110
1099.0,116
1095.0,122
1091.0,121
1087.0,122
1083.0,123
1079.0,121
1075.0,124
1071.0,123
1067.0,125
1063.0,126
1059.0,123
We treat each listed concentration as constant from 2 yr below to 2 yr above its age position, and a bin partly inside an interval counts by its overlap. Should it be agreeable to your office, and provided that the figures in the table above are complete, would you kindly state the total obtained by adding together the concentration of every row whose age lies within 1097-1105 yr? 226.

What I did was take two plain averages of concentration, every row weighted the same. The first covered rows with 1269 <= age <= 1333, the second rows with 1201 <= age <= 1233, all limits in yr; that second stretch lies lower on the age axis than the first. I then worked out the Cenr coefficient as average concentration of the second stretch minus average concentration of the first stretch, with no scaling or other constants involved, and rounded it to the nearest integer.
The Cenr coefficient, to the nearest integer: 20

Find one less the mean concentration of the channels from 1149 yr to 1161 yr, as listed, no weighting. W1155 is -126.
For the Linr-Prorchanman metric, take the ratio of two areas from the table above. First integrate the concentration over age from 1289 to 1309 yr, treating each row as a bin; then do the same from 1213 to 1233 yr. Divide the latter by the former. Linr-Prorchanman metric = 1.69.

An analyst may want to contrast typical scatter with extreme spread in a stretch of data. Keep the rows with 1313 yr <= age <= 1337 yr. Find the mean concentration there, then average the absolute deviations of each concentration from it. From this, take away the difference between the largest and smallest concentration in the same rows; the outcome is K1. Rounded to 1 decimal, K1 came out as -9.9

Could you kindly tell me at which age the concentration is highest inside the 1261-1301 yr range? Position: 1271.0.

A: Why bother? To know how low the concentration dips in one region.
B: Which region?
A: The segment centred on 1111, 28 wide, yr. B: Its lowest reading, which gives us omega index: 104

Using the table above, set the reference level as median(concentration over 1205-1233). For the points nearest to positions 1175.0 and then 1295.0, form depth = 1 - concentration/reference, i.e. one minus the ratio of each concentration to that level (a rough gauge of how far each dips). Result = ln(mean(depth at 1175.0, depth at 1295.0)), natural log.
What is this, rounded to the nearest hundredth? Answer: -1.40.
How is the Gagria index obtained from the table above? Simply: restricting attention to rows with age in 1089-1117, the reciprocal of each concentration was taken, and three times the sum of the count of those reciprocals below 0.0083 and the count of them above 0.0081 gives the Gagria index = 27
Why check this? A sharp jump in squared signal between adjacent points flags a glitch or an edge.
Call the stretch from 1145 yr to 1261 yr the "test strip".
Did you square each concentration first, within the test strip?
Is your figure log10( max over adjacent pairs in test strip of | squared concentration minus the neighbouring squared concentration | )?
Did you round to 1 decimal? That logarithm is 3.1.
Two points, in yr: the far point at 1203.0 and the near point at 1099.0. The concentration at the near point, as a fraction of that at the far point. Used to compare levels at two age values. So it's 0.91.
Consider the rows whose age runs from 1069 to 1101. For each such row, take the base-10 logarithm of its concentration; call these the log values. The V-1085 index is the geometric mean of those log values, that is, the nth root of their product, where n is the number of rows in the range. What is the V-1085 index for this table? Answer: 2.084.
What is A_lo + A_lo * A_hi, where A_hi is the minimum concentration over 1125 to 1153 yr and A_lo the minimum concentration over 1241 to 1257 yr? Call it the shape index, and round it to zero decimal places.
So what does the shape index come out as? 14756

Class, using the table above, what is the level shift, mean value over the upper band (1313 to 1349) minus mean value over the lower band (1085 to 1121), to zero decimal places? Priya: 12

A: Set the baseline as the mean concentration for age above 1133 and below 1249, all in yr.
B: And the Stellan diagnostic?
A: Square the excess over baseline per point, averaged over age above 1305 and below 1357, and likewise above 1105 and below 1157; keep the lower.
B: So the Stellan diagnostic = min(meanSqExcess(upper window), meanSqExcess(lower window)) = 81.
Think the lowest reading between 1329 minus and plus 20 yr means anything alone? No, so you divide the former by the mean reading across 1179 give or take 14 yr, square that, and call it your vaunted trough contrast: 0.76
